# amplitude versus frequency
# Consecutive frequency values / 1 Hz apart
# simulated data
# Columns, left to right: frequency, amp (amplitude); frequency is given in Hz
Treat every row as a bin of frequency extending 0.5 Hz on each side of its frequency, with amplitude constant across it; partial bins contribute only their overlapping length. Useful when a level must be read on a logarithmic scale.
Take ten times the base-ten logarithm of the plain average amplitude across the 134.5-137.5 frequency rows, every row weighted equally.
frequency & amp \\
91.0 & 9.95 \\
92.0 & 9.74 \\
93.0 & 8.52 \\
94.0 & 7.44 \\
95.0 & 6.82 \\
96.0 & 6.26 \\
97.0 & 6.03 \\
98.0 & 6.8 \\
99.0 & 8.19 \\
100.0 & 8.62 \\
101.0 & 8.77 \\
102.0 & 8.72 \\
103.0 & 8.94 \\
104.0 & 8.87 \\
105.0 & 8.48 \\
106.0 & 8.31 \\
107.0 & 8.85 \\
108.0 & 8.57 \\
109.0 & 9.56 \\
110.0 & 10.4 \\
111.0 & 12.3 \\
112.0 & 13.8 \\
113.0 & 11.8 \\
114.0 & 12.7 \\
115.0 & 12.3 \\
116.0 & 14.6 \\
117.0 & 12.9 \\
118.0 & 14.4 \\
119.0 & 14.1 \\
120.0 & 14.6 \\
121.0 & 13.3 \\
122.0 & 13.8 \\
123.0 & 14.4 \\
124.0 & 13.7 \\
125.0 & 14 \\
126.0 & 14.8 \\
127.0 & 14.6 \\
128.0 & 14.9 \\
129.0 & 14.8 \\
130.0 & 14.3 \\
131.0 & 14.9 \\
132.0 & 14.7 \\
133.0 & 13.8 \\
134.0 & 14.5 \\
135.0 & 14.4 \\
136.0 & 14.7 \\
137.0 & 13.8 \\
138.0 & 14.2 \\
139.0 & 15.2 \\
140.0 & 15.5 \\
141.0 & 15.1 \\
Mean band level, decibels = 11.6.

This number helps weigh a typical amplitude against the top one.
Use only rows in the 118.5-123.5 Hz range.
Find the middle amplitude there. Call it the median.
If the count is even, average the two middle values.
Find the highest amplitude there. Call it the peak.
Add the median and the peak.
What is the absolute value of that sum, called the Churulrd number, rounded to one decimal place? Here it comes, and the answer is 28.7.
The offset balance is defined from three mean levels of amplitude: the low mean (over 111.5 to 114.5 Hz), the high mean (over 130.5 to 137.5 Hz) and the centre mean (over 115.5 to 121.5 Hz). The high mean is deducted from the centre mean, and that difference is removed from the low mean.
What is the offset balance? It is 13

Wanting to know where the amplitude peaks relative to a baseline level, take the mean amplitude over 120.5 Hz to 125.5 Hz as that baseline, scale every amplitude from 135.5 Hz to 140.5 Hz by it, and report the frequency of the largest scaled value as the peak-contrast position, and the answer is 140.0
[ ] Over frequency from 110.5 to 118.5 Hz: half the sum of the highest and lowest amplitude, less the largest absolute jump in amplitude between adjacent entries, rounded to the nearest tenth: 10.9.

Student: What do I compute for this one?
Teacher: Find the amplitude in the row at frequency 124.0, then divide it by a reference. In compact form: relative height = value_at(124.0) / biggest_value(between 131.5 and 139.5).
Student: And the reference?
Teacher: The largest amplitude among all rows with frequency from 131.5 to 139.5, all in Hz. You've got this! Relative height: 0.901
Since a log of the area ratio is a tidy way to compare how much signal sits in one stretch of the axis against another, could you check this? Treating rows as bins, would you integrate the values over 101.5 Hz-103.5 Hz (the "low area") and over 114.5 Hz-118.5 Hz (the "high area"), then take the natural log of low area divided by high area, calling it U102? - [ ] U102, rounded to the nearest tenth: -1.1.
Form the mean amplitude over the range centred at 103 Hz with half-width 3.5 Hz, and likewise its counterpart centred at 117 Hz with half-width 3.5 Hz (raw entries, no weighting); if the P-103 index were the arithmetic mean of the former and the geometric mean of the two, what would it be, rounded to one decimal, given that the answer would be 9.8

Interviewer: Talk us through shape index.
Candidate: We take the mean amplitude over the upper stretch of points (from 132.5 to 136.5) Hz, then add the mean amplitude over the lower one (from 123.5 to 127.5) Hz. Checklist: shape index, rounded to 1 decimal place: 28.6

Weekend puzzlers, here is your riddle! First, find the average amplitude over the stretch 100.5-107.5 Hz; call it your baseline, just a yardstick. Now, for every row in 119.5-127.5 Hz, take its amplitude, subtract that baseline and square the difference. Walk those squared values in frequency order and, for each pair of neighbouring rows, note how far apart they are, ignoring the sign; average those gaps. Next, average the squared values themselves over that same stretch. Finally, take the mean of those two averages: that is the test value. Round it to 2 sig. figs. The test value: 18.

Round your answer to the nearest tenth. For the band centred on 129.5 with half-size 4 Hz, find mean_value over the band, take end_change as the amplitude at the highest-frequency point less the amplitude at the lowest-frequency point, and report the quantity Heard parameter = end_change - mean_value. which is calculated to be -15.6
